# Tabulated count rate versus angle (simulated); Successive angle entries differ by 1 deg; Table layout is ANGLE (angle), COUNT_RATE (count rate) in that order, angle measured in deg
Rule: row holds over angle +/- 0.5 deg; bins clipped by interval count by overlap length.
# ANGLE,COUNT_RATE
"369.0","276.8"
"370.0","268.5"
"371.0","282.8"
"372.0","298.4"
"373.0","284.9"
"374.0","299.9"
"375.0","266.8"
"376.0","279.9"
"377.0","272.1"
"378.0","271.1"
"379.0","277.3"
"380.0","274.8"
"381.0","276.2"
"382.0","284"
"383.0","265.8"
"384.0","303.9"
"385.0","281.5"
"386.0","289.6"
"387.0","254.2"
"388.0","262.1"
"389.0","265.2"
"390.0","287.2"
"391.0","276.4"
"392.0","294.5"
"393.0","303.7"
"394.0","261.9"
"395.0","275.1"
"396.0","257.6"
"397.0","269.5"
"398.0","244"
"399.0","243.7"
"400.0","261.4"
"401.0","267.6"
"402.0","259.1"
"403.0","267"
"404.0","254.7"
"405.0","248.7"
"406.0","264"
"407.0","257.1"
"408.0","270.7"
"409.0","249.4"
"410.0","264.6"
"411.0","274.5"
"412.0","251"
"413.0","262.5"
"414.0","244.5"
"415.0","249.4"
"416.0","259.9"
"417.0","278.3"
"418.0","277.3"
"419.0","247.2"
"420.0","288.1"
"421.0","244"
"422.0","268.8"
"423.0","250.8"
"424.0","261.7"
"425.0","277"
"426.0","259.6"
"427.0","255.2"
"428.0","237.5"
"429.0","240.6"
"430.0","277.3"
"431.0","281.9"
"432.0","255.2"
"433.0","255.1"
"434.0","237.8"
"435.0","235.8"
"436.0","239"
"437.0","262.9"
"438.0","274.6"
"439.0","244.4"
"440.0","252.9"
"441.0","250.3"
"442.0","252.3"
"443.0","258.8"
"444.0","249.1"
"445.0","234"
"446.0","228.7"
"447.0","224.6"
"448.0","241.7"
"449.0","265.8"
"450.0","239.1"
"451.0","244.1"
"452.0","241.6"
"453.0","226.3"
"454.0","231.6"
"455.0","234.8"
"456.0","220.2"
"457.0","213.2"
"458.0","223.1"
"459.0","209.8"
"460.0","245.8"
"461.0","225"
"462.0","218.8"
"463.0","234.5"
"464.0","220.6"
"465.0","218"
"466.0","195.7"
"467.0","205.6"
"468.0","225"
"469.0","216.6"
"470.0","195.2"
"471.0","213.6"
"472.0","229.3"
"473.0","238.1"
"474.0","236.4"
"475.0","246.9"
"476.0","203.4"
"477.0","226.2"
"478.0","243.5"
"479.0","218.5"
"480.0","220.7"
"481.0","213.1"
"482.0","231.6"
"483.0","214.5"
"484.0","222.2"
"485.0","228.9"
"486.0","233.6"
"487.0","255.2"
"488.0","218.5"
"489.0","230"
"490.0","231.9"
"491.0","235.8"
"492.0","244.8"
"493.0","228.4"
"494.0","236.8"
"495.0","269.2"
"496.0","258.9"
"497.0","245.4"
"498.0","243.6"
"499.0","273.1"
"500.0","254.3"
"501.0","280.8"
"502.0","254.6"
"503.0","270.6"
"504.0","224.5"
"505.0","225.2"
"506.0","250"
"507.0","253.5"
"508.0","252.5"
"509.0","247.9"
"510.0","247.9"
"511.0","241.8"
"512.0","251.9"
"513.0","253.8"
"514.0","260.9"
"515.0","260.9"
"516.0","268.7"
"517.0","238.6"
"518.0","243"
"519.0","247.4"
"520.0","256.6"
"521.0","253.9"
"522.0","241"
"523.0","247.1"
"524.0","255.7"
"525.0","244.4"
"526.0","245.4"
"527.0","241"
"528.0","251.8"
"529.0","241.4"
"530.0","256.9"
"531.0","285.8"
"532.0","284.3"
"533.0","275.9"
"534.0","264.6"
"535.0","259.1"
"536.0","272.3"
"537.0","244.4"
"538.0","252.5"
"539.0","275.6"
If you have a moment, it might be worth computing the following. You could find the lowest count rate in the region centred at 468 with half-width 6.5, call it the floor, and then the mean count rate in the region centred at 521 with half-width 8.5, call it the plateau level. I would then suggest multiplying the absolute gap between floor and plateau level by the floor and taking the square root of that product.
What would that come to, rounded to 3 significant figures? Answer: 104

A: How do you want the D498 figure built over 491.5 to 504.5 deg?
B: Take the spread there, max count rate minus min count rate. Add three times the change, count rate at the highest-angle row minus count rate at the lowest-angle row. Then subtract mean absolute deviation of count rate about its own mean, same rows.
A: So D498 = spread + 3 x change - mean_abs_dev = -19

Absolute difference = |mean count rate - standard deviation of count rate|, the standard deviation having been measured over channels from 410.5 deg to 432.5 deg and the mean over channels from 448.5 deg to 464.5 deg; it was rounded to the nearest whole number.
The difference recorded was 216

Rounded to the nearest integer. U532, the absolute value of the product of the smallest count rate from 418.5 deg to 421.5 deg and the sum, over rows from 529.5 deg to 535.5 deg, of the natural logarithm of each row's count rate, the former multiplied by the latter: 8201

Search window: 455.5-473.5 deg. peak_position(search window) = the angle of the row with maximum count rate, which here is 460.0 deg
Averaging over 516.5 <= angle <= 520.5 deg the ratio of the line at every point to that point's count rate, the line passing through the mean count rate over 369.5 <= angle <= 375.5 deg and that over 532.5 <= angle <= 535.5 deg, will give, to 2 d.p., 1.09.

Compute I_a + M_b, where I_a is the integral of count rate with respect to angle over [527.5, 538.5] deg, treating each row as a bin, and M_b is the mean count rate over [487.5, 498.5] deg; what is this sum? 3129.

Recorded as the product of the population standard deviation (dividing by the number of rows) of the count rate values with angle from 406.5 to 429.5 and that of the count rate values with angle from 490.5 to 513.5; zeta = 191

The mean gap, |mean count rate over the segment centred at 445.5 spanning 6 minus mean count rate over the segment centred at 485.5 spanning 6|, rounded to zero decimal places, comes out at 11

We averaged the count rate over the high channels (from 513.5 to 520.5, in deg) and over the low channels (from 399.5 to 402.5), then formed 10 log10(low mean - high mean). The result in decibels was 9.5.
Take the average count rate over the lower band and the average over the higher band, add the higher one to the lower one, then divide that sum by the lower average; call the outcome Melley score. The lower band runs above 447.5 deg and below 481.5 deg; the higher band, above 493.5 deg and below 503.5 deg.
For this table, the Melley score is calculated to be 2.15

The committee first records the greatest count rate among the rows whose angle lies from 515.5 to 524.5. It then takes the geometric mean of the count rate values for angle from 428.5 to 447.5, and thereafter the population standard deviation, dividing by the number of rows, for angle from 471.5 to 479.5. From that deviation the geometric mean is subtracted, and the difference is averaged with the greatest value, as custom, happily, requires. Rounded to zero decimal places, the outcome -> 16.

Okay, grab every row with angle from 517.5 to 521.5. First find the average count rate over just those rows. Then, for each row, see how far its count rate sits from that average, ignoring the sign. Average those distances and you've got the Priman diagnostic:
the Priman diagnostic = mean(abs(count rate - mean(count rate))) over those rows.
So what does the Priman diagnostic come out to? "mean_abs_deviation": 5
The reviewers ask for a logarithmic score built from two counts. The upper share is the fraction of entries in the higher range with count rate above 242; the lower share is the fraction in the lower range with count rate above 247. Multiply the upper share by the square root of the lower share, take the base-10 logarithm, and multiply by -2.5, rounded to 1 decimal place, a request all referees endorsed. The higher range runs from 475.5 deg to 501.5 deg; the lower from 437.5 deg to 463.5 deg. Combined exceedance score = 1.7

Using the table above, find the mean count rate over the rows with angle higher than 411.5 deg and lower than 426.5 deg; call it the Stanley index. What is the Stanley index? 261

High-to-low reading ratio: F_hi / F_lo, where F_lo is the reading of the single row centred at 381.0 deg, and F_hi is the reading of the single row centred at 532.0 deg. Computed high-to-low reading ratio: 1.03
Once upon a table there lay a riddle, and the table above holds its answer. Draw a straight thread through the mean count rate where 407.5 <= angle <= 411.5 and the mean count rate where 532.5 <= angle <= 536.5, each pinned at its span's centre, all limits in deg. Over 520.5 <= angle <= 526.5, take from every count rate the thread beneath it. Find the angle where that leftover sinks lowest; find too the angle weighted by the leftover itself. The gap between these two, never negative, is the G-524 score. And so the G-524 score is 1.6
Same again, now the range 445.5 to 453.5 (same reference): 2.4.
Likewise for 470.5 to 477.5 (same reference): 2.0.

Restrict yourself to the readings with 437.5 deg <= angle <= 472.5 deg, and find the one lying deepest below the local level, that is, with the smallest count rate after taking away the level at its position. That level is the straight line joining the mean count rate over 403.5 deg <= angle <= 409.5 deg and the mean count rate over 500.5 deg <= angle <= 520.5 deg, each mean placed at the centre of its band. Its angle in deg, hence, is 470.0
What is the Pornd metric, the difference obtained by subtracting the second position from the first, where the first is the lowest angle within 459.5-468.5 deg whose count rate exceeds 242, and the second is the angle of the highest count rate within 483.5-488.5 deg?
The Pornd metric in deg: -27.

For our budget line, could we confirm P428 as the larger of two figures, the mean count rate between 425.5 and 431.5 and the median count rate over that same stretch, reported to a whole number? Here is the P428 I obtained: 259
